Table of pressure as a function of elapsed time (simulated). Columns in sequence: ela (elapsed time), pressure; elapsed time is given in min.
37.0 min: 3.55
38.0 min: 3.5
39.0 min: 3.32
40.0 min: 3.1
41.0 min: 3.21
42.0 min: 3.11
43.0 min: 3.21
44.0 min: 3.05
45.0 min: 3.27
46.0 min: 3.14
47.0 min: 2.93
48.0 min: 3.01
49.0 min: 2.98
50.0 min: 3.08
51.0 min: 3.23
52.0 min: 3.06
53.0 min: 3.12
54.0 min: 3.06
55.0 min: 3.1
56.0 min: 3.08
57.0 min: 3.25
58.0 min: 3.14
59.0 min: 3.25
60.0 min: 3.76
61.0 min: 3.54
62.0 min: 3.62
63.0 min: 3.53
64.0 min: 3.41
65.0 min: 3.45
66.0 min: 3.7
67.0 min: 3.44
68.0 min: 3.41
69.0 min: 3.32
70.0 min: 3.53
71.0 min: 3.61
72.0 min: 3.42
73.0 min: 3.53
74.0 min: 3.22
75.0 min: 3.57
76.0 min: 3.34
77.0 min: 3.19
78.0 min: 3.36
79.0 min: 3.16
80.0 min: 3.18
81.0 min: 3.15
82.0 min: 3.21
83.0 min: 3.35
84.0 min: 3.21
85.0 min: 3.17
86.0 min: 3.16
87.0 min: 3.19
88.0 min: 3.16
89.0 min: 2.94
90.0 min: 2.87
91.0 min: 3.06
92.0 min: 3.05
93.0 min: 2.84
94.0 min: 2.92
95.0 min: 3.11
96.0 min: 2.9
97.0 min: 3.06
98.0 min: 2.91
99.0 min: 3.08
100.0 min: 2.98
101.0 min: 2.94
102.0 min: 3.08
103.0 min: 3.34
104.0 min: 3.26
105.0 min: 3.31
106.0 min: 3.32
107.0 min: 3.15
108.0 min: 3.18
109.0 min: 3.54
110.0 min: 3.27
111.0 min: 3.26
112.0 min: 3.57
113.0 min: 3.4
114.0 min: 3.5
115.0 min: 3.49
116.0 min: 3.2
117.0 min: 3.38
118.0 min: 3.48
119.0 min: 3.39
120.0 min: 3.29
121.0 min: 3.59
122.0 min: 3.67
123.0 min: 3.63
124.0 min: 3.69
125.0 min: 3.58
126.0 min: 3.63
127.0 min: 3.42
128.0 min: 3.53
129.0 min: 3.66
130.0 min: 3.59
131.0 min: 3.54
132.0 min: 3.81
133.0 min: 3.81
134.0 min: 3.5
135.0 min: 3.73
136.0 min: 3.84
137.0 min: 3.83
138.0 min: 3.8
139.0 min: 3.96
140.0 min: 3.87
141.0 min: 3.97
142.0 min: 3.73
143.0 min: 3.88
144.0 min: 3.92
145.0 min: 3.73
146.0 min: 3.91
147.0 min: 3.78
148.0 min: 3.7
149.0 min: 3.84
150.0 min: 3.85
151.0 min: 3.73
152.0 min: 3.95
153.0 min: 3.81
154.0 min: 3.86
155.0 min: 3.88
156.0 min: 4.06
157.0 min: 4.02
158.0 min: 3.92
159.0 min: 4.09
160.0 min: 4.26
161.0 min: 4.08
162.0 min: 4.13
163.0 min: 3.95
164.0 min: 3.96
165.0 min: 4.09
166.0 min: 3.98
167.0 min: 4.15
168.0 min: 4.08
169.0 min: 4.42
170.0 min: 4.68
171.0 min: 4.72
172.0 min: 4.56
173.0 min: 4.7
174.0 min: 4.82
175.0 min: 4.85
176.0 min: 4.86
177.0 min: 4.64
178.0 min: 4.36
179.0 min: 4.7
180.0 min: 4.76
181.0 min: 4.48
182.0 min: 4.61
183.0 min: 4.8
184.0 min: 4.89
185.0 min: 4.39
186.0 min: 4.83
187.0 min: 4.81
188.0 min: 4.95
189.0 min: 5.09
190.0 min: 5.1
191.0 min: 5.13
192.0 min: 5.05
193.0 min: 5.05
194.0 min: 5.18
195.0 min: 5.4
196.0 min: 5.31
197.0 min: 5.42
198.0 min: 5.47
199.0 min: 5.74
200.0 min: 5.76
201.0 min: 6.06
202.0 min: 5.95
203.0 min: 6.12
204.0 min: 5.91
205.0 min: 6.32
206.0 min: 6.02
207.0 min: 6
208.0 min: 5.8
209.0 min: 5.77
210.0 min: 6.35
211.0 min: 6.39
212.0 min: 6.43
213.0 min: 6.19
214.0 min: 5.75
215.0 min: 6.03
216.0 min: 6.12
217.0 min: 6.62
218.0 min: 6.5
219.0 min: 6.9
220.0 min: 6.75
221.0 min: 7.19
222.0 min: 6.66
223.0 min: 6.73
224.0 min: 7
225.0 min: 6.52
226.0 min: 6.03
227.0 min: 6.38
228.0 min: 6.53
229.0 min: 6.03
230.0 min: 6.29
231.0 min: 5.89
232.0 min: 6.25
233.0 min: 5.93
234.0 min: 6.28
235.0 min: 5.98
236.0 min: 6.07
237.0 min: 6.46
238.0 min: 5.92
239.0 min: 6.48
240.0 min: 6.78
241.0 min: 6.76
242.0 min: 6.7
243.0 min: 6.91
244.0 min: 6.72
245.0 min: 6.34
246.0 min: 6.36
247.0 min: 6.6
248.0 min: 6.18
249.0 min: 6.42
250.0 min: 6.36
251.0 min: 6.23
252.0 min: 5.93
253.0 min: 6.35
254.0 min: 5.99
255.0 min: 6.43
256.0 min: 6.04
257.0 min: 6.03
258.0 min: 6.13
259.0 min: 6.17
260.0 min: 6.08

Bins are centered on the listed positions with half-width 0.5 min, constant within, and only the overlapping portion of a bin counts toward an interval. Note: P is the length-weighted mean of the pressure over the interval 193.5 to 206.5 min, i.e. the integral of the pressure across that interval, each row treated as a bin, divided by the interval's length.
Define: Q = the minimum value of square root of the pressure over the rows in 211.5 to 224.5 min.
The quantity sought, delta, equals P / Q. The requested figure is 2.4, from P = 5.7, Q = 2.4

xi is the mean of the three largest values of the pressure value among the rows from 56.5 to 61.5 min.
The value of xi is 3.5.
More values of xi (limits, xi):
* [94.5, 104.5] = 3.2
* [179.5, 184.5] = 4.8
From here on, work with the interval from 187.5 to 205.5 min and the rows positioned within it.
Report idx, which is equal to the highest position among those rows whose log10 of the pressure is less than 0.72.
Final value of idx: 194.0 min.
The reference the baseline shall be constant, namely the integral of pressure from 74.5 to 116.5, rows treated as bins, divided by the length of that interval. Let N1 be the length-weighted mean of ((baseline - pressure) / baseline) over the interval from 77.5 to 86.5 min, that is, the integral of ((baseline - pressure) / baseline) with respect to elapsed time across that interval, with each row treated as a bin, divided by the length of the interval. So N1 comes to -0.01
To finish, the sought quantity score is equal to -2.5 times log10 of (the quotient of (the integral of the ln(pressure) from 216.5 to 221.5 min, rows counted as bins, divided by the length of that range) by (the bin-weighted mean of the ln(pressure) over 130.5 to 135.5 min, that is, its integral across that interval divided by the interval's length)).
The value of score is -0.42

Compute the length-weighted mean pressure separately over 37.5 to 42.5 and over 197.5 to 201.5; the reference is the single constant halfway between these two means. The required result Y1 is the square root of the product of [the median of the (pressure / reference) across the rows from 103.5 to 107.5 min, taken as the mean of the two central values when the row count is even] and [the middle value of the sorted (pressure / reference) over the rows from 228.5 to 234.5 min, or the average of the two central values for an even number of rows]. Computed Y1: 1.00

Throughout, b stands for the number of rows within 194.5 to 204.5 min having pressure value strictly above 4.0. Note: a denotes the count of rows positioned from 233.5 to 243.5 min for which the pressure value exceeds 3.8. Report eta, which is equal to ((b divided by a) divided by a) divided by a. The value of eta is 0.0100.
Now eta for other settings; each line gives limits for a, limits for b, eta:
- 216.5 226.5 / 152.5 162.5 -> 0.0060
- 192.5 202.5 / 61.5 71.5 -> 0.0000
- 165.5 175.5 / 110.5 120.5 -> 0.0000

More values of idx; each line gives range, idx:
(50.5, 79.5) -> 79.0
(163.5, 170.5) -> 170.0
